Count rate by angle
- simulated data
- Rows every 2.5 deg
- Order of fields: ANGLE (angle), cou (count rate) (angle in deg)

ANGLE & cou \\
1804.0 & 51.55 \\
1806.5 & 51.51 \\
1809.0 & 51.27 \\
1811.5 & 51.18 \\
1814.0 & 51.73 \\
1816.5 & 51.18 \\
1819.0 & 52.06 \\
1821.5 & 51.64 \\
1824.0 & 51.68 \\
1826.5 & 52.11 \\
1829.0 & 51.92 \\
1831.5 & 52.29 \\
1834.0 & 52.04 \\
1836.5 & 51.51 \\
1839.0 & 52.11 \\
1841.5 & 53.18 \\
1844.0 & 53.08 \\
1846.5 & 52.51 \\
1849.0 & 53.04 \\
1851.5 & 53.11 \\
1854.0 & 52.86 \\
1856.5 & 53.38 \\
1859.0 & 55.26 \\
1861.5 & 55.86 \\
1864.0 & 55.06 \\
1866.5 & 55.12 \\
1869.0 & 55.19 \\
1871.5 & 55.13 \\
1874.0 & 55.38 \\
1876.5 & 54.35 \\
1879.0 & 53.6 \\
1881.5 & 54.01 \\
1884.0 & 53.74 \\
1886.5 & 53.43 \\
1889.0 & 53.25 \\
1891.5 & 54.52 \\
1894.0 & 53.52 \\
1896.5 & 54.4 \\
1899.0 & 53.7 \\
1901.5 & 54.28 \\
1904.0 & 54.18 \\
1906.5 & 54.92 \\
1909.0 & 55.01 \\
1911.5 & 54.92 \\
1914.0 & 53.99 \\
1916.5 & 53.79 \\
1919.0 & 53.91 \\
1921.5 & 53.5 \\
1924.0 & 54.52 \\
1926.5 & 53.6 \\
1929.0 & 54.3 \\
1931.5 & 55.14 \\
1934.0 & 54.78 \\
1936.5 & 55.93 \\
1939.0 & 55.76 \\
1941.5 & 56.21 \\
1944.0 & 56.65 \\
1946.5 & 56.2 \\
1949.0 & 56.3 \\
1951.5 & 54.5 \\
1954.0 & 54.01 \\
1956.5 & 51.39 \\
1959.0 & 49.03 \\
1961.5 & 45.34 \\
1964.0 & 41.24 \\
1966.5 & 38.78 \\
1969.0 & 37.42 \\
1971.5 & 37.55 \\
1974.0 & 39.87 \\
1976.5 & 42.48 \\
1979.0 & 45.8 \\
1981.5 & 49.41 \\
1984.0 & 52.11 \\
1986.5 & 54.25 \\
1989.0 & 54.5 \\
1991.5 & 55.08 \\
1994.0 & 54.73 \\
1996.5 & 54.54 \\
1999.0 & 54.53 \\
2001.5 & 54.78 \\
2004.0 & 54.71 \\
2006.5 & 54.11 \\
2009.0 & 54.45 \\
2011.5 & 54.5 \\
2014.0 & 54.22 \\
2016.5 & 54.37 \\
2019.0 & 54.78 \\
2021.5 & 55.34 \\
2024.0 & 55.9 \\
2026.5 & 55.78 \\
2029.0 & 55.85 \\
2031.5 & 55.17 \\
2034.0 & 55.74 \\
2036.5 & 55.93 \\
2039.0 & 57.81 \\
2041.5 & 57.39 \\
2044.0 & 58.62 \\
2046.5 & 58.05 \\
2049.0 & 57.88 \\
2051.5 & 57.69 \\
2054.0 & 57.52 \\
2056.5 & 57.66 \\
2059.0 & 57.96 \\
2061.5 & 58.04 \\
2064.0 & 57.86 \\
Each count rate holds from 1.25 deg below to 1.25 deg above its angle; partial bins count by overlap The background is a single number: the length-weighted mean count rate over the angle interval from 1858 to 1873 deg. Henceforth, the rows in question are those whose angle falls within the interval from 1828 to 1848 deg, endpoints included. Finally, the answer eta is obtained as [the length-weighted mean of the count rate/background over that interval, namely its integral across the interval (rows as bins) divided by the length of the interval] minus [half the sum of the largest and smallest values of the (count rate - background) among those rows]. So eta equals 3.9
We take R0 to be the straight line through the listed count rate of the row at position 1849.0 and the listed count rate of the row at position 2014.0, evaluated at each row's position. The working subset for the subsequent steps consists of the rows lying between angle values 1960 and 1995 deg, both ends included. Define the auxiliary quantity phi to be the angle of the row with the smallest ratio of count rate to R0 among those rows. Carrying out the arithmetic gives 1969.0 deg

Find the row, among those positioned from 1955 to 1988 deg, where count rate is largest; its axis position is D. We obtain 1986.5 deg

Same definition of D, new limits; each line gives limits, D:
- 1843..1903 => 1861.5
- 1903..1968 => 1944.0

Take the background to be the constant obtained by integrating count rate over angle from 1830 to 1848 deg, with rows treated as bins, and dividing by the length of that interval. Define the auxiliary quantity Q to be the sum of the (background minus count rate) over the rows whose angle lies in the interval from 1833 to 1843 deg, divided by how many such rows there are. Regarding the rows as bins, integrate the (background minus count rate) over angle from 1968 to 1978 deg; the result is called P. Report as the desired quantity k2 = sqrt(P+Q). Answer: 11.3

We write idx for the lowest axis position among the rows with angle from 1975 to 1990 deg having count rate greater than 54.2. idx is 1986.5 deg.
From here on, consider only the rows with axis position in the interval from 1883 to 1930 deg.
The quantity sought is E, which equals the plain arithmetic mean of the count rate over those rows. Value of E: 54.1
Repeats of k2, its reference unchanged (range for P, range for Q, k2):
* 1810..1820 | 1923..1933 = 2.6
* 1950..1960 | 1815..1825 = 0.7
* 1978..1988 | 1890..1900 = 4.0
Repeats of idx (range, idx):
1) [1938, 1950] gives 1939.0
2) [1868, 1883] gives 1869.0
